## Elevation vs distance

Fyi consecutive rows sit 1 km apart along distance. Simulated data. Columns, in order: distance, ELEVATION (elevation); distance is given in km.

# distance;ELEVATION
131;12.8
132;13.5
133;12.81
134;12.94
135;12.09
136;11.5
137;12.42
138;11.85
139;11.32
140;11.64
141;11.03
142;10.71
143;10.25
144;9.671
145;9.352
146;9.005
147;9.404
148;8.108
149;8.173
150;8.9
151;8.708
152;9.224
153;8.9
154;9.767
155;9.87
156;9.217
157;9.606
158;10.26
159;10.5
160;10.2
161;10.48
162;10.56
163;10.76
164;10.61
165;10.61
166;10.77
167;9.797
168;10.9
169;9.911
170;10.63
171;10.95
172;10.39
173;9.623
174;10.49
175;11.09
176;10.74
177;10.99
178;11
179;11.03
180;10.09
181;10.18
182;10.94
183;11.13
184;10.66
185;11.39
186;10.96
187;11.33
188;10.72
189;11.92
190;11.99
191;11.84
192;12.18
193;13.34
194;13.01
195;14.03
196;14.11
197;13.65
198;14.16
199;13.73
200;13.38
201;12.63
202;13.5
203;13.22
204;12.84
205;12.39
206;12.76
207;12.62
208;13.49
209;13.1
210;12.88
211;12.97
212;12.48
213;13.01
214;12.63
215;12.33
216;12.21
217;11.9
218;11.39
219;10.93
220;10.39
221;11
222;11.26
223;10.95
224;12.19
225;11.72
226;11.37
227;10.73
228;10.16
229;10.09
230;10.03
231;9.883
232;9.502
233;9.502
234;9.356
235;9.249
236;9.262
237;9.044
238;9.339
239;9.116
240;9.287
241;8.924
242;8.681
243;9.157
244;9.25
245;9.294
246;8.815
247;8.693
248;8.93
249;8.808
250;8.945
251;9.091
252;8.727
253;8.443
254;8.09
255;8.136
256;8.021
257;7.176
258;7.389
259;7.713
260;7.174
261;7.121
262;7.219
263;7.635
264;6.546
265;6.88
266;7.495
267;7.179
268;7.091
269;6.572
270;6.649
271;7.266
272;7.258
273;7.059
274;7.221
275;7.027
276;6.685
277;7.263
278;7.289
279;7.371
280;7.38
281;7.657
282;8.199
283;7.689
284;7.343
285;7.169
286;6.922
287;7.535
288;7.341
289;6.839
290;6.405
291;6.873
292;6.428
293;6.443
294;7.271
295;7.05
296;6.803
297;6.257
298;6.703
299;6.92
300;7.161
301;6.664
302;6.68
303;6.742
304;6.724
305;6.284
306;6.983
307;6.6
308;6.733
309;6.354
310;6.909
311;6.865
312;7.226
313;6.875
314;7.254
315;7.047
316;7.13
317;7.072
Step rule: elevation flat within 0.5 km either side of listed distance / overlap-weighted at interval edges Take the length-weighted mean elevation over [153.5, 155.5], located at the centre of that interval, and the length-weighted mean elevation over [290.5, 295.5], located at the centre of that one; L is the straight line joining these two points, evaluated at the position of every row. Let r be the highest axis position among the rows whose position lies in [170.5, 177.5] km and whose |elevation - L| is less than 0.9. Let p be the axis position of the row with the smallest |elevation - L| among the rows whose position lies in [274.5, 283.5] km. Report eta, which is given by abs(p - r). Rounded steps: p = 277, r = 173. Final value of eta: 104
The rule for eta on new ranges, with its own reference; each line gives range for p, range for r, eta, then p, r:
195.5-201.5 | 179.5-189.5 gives 21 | 201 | 180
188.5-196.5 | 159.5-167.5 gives 24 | 191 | 167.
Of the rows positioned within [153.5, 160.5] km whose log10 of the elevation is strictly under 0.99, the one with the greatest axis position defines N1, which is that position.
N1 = 157 km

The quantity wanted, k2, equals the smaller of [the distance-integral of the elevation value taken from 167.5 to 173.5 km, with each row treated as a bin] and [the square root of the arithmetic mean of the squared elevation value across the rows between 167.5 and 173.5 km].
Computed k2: 10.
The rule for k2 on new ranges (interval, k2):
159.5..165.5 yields 11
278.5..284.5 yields 8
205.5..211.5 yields 13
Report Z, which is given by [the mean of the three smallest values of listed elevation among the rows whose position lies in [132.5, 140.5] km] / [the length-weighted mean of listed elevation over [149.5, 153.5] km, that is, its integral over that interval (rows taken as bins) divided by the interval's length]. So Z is 1.29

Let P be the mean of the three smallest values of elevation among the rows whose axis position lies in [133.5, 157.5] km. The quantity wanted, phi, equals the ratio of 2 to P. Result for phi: 0.240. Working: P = 8.3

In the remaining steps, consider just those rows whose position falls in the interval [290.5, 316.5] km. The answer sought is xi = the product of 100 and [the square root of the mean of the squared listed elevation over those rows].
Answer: 681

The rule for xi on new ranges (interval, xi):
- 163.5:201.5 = 1157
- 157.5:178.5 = 1054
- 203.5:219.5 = 1251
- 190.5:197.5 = 1319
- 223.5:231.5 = 1080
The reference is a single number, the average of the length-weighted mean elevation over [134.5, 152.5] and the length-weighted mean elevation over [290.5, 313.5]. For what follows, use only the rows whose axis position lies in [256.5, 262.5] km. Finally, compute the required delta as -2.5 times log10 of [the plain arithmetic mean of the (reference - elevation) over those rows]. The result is -0.18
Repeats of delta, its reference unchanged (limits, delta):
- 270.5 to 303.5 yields -0.38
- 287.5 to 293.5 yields -0.61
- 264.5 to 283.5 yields -0.24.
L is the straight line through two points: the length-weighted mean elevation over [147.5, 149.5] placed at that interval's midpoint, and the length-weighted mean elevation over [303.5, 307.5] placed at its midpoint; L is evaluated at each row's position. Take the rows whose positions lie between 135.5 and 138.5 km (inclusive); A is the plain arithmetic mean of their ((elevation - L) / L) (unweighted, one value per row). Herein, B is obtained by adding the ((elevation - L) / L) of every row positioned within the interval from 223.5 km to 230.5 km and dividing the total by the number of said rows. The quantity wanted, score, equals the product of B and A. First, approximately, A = 0.45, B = 0.5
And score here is 0.21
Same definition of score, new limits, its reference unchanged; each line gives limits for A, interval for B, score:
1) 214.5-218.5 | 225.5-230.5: 0.25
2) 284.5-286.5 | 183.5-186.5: 0.01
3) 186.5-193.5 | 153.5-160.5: 0.12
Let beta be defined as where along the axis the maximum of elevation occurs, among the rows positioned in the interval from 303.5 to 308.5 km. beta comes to 306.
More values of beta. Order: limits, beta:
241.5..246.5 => 245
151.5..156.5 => 155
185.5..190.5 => 190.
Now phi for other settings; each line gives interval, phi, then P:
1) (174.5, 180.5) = 0.189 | 10.6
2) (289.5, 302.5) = 0.314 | 6.4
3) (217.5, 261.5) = 0.279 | 7.2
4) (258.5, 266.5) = 0.292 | 6.8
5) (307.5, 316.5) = 0.301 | 6.7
